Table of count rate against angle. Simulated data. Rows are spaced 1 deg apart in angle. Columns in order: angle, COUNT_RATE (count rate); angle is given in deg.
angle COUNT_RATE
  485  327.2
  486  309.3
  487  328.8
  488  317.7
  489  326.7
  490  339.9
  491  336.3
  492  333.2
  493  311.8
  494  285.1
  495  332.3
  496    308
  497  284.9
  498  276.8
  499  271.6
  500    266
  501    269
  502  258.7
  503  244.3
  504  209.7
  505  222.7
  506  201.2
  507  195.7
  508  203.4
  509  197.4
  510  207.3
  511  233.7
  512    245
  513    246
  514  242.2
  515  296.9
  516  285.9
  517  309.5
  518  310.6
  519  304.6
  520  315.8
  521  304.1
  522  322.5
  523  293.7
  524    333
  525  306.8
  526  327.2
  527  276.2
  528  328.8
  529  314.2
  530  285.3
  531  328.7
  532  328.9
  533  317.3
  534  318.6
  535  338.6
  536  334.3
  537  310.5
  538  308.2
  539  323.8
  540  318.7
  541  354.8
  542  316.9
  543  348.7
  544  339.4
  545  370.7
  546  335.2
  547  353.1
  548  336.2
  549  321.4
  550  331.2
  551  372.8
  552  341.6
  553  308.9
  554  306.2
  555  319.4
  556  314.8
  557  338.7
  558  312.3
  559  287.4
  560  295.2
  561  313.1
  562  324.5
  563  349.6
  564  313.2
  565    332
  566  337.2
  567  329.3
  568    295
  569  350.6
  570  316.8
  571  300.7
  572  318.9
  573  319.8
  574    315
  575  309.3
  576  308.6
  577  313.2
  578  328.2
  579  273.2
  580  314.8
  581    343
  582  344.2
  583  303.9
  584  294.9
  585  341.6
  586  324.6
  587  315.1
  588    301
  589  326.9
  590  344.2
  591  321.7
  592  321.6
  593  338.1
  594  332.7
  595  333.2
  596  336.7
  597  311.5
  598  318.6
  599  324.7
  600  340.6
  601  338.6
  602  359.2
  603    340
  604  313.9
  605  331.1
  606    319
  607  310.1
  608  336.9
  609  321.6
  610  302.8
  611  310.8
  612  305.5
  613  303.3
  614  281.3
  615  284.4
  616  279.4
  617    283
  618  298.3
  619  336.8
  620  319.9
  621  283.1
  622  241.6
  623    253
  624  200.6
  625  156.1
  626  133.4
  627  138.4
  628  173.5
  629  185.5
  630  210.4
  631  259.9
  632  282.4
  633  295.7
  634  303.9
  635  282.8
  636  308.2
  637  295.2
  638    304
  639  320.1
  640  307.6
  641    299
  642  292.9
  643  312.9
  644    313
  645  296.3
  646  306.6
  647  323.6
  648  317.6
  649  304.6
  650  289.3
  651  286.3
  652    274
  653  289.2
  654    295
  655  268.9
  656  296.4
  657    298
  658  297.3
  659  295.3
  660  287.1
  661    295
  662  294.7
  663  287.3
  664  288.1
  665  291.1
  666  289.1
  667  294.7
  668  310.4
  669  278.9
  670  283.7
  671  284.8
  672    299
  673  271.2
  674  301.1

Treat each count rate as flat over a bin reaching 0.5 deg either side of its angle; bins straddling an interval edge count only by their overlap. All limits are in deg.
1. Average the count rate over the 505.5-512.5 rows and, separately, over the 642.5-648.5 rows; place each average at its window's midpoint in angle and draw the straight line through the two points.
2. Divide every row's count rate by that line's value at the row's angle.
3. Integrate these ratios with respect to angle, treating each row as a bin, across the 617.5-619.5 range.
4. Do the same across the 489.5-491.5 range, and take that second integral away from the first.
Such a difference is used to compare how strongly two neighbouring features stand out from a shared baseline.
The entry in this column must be -1.23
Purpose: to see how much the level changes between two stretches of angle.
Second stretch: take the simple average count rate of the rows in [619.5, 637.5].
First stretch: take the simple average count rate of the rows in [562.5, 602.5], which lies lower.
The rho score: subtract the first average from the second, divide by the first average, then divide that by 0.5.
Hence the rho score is -0.52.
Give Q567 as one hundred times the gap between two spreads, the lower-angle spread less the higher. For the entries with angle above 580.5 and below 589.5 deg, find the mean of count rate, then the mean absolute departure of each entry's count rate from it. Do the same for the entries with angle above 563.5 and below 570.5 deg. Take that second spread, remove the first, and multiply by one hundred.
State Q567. -179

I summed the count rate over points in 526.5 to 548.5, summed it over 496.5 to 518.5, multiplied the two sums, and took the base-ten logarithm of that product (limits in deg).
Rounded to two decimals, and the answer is 7.60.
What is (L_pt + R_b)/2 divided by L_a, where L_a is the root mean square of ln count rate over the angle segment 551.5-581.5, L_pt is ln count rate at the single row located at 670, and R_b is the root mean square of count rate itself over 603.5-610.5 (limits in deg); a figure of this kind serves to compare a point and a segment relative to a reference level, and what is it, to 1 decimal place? 28.2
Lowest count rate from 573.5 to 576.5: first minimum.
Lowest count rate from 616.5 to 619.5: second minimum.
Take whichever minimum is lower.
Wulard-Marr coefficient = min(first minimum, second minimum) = 283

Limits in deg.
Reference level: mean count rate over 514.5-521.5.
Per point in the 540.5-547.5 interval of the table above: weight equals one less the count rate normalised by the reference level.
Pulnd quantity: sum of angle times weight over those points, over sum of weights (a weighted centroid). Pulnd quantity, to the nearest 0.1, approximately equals 544.2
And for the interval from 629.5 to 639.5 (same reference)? 630.6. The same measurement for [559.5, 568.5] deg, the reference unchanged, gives 564.4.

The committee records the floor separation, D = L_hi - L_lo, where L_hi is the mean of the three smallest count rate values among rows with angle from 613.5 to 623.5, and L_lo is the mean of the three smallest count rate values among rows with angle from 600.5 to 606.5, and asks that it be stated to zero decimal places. -63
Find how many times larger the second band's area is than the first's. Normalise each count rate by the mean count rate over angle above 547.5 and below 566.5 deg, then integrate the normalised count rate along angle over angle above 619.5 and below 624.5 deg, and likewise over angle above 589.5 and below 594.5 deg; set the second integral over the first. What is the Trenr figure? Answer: 1.28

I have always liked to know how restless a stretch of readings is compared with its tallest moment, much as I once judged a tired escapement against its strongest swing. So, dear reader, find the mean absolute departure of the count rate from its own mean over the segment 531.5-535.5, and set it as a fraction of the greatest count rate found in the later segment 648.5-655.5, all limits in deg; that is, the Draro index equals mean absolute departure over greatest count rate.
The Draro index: 0.026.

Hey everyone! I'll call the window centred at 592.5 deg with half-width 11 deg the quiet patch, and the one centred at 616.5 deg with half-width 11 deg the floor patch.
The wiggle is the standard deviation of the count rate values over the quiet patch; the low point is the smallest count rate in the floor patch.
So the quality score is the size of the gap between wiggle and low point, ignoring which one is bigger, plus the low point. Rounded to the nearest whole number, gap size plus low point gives 251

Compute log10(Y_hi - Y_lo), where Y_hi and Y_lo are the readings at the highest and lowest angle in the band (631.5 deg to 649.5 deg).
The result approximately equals 1.3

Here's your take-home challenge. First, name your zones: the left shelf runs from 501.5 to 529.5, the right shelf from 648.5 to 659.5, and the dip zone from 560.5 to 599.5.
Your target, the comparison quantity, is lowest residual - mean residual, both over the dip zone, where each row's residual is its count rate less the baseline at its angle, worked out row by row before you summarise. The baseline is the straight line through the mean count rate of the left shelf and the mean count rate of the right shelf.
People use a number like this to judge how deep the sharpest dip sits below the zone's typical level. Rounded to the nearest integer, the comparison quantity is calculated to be -48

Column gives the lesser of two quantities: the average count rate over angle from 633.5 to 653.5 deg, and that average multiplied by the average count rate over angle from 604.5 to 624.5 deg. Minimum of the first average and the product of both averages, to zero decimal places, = 301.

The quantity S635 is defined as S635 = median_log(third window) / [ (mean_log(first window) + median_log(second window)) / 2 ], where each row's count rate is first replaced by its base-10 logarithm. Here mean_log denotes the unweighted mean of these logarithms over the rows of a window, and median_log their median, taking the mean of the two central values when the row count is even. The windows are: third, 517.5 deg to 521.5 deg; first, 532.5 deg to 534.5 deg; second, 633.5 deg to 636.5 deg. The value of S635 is 1.00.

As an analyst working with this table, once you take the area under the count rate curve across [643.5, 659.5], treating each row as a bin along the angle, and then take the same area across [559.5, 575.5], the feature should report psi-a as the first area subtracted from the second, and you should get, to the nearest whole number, 369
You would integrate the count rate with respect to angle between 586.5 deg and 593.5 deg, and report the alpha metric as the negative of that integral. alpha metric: -2269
